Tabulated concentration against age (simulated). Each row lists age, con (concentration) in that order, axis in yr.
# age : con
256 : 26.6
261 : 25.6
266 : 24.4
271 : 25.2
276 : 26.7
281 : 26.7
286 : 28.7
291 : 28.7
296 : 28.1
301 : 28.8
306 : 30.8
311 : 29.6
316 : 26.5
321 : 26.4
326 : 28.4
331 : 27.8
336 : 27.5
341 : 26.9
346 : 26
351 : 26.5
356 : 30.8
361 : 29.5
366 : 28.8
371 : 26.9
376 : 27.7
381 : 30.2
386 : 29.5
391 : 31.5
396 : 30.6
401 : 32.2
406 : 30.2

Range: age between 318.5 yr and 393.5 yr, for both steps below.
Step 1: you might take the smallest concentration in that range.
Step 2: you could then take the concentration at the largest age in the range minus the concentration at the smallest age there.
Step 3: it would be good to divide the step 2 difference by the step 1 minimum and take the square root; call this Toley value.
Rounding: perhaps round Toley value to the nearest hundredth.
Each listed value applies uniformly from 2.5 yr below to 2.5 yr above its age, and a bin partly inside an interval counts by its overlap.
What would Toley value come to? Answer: 0.44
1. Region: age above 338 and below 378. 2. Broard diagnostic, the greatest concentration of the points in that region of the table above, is 30.8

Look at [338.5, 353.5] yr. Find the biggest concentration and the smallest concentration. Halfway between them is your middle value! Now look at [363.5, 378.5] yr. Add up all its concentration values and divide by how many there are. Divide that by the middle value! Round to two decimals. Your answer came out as 1.05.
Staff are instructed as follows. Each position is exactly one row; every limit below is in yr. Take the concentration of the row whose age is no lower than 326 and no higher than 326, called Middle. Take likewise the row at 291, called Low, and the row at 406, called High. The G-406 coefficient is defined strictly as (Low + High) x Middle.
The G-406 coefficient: 1673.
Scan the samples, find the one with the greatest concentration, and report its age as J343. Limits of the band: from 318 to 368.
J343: 356 yr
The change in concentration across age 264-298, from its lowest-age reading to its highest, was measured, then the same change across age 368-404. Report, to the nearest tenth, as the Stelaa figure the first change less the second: -1.6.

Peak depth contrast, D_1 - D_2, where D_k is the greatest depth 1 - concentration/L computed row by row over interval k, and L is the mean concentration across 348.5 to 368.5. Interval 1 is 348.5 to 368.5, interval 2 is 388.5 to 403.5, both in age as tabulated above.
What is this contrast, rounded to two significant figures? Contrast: 0.14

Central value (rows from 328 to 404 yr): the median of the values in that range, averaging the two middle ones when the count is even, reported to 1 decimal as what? 28.8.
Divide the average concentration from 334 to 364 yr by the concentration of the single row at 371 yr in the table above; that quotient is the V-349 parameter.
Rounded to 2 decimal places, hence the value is 1.04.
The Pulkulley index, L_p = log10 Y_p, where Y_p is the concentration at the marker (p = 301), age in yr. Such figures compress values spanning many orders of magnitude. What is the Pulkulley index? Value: 1.459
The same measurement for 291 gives 1.458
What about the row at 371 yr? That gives 1.430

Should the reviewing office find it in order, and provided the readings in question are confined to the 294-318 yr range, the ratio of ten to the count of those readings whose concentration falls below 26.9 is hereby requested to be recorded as 10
